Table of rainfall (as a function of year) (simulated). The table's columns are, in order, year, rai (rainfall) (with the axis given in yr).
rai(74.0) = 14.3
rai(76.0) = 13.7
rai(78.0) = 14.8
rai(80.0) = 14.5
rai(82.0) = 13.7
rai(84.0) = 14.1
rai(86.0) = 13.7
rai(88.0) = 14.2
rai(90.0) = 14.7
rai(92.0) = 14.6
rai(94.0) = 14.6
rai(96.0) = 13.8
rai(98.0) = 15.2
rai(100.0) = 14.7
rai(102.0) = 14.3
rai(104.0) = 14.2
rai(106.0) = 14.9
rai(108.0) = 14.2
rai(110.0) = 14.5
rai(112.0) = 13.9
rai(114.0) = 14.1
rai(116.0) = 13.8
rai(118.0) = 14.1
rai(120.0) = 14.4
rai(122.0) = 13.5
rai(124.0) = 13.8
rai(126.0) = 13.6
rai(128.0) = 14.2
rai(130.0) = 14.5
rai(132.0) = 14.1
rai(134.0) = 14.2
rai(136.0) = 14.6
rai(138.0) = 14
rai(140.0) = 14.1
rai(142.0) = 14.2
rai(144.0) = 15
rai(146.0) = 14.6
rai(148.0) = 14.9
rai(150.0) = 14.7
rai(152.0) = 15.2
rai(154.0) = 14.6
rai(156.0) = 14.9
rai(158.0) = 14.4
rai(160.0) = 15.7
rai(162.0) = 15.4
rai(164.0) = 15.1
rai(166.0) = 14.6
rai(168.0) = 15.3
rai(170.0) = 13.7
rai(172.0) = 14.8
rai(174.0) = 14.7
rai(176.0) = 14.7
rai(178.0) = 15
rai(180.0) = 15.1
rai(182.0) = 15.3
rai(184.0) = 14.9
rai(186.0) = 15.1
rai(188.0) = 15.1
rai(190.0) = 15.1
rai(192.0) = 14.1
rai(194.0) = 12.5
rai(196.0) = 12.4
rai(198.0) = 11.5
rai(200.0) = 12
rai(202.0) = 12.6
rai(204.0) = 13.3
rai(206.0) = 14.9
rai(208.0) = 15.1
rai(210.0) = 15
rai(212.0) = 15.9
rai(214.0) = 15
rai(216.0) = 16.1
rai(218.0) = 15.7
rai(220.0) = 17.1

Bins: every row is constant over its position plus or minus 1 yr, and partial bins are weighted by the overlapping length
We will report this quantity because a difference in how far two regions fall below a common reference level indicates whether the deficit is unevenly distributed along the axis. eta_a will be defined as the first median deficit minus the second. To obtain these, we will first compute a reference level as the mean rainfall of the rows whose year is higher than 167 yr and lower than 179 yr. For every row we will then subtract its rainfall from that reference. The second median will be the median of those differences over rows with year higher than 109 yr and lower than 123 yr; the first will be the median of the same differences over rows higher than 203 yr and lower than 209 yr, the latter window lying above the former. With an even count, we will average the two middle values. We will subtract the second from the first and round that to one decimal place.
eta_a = -0.8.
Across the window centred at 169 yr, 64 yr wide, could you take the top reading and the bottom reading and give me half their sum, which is 13.6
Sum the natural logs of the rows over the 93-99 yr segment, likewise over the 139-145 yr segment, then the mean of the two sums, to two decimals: 8.02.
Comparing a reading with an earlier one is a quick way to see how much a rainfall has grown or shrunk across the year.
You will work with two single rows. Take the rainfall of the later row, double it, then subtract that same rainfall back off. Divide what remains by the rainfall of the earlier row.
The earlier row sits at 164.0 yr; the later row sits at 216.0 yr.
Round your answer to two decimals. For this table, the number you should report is 1.07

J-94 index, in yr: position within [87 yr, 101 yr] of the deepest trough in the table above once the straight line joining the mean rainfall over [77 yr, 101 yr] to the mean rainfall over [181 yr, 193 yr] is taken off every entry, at 96.0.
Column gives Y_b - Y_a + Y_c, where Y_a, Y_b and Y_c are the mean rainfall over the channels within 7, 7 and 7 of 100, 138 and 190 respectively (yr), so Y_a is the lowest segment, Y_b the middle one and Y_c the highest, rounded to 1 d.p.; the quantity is 14.0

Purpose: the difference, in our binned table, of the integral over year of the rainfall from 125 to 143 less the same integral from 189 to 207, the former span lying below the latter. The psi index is 18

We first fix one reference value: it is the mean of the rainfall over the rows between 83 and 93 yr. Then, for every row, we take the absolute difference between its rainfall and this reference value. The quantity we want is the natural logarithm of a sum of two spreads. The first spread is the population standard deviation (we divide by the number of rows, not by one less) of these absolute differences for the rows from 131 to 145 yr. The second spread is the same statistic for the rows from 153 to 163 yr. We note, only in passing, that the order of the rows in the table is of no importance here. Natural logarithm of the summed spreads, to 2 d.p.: -0.35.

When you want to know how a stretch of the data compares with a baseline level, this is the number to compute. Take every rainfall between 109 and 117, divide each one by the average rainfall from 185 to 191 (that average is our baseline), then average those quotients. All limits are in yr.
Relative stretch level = 0.93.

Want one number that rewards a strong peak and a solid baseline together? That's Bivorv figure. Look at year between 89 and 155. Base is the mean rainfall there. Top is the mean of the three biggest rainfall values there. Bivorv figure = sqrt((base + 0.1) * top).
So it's 14.8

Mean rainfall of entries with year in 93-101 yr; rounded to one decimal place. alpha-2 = 14.6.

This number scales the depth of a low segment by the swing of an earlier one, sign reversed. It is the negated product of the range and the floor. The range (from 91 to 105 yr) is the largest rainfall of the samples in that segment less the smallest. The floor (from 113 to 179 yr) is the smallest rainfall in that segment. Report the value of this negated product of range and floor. -18.9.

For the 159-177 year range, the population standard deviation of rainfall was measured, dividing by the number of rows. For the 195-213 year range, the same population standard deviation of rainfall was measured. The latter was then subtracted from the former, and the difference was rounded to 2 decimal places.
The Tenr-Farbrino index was -0.97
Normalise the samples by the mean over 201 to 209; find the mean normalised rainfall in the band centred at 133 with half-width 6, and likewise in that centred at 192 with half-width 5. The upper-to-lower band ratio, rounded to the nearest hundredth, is 0.97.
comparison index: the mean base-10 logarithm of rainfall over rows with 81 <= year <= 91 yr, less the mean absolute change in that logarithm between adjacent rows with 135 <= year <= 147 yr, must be 1.136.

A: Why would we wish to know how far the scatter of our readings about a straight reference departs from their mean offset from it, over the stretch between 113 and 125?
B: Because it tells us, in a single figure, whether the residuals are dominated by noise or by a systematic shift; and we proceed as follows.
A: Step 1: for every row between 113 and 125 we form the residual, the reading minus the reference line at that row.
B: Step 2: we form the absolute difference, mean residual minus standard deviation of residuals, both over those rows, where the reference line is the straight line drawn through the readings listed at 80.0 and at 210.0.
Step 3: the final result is 1.0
